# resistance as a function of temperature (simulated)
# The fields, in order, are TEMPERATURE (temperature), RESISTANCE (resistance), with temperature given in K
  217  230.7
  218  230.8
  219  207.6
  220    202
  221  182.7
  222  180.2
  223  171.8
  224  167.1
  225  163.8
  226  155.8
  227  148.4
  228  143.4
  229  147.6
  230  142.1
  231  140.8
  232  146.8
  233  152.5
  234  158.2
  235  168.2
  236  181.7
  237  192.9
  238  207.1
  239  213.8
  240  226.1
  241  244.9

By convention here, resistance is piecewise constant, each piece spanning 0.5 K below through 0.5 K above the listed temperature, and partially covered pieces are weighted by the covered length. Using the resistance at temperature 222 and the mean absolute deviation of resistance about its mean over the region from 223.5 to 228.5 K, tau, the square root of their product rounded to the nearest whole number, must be 38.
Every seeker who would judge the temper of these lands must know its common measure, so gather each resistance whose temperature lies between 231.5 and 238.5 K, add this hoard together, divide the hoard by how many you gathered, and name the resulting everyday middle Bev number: 172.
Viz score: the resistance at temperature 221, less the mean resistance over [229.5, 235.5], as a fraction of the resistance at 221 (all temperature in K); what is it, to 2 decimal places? 0.17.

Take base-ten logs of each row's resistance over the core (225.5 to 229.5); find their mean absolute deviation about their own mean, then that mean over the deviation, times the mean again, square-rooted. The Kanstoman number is 21.6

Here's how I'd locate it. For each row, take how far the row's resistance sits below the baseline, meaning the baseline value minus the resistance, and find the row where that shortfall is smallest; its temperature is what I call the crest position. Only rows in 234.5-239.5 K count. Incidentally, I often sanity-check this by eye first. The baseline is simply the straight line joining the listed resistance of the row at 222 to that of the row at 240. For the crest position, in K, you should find 239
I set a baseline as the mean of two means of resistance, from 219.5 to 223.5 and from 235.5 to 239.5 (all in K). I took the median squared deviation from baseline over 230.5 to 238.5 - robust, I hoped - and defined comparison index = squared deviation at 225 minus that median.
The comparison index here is -59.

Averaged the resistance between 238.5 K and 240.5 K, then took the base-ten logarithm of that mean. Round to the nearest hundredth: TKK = 2.34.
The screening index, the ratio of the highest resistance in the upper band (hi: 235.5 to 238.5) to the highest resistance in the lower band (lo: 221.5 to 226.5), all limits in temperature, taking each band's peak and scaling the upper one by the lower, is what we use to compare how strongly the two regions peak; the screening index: 1.1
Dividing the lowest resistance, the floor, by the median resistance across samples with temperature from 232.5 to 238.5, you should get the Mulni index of 0.87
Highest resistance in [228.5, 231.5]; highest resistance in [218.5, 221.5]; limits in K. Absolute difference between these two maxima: 60.0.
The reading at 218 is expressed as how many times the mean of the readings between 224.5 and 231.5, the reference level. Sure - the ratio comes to 1.6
